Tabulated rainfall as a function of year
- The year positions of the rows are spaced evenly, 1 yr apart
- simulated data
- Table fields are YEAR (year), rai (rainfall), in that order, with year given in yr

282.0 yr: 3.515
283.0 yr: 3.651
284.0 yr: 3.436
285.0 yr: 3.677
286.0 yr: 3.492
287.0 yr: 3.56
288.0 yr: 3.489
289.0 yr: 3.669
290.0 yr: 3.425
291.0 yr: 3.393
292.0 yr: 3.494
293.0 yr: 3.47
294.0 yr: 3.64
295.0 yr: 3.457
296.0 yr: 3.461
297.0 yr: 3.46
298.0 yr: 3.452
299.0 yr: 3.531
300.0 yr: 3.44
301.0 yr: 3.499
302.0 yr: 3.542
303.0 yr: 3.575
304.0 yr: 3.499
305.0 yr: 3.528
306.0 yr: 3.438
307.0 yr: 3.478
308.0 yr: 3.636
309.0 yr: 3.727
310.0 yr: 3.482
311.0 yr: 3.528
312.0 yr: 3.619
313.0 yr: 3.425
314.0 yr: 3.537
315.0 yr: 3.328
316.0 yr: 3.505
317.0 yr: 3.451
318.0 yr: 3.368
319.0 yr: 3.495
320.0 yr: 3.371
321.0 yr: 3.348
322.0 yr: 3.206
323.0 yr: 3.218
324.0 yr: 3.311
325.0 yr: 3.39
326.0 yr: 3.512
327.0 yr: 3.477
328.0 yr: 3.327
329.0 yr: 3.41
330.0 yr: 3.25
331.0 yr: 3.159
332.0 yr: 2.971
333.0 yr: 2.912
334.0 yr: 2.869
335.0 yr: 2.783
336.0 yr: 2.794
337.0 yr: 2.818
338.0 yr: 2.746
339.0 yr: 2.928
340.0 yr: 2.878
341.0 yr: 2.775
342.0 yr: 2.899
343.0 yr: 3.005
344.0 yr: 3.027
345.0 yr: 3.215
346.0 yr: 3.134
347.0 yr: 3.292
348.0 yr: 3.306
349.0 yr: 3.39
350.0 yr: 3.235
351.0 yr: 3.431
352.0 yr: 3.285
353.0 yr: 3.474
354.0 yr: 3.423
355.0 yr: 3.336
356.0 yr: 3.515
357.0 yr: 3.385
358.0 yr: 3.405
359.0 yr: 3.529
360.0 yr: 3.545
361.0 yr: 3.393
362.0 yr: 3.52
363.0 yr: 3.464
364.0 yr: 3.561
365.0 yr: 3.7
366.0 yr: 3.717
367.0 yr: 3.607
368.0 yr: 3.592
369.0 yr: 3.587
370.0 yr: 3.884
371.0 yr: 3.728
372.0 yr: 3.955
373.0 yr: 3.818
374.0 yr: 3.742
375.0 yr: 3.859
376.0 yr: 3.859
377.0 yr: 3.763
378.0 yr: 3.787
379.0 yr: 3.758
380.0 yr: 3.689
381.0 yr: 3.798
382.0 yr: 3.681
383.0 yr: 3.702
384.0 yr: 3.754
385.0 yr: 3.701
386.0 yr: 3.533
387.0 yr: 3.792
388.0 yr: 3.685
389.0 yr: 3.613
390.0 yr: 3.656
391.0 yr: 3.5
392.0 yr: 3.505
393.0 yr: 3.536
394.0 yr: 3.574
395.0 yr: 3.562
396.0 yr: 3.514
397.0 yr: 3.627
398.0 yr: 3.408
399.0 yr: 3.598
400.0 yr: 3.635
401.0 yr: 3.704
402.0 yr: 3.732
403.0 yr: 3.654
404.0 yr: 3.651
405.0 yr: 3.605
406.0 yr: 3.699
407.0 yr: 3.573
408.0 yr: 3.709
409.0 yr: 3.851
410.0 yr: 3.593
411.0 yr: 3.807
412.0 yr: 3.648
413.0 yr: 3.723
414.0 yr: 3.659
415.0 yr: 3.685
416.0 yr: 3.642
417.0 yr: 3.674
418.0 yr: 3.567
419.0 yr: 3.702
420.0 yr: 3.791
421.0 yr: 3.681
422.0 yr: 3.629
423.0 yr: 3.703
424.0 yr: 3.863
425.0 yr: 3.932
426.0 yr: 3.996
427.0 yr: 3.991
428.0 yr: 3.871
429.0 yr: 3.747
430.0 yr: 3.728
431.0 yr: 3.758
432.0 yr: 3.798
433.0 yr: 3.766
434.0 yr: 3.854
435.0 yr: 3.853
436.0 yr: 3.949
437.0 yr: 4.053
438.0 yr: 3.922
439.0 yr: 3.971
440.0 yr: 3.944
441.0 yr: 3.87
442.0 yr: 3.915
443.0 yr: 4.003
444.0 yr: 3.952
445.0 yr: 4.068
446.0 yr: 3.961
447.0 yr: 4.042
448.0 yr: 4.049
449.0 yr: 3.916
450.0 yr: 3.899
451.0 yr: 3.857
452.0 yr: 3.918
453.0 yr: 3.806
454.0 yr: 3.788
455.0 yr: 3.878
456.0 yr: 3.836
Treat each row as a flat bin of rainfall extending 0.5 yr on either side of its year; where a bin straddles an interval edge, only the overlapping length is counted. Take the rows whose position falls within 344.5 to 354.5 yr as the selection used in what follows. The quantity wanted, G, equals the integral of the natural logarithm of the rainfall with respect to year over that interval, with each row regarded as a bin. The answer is 12.0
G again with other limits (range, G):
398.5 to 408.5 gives 13.0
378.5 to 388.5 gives 13.1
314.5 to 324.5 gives 12.1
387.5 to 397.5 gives 12.7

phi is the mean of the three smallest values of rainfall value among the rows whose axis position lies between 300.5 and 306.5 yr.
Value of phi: 3.48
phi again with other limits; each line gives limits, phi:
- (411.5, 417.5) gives 3.65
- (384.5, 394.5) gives 3.51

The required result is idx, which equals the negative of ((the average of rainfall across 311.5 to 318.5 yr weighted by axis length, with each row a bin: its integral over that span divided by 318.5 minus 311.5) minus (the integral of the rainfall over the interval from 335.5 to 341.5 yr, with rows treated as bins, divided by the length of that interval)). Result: -0.64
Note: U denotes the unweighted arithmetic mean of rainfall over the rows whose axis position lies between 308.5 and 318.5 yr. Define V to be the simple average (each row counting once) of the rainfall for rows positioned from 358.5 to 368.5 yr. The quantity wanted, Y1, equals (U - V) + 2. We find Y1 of 1.9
